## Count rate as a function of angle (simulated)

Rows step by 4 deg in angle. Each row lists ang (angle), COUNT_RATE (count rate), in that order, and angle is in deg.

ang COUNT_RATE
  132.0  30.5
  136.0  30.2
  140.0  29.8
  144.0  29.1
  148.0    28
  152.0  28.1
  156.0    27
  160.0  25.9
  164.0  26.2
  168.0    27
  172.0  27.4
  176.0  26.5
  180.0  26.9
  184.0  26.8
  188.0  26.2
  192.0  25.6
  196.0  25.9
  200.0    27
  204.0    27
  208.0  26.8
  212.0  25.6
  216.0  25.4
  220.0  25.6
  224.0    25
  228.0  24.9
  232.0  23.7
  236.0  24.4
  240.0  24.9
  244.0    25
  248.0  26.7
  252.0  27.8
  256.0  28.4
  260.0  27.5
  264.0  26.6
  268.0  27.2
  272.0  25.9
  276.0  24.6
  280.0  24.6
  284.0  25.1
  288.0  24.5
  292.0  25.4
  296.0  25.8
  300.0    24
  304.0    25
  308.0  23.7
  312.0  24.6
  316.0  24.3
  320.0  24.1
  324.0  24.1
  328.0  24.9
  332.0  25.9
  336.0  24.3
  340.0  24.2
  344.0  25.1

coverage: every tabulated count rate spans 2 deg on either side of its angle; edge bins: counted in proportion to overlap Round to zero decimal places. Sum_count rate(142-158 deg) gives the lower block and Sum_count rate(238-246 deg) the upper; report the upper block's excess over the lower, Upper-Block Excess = -62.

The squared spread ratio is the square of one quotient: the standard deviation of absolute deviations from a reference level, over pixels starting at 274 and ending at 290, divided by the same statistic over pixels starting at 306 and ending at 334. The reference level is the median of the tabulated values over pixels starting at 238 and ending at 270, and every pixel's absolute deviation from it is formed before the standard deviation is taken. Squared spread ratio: 0.1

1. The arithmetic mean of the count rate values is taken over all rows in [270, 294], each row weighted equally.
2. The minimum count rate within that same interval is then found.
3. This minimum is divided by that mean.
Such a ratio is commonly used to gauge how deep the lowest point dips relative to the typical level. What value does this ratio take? 0.979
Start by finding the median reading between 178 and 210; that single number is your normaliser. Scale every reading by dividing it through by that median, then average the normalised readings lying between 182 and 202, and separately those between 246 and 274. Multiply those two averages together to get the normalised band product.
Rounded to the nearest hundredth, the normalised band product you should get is 0.99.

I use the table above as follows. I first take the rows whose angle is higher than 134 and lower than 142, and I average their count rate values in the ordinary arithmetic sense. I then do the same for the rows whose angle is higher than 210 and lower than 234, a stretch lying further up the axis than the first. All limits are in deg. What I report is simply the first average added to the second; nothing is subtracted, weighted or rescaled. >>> 55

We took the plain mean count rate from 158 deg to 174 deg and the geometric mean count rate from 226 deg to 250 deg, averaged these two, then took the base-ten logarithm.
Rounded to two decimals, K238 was 1.41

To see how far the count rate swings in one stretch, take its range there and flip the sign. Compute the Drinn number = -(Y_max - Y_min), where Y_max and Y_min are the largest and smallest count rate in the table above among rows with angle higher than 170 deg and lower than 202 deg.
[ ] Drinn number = -1.80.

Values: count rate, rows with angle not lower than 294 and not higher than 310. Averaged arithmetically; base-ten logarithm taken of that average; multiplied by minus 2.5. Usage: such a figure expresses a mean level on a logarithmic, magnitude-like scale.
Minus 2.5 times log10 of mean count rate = -3.48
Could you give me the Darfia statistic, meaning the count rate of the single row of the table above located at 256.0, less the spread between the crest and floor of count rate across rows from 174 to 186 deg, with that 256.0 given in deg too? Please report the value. 28.0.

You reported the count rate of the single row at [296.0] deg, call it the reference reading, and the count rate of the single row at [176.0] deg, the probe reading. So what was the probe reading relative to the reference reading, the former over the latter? 1.03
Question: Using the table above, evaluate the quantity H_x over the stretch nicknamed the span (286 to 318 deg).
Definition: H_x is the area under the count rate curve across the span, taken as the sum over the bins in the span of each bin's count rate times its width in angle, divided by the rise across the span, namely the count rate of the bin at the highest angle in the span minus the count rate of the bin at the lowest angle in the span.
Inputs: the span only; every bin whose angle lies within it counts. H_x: -3946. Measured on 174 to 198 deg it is -1053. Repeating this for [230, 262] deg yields 219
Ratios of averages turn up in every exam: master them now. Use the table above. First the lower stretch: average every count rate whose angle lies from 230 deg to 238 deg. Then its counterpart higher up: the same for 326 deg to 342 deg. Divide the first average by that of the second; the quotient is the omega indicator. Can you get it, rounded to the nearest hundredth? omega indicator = 0.97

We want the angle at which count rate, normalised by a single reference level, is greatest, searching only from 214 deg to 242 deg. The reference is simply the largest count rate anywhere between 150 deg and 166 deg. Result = 220.0 deg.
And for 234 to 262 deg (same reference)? 256.0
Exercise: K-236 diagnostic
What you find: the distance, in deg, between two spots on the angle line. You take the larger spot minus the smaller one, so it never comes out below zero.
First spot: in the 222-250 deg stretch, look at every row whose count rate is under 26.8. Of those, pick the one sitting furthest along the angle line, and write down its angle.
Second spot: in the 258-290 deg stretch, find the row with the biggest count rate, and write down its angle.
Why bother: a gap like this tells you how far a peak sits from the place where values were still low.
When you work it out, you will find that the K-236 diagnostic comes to 12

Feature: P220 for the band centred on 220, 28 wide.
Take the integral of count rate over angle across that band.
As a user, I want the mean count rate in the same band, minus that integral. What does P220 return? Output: -683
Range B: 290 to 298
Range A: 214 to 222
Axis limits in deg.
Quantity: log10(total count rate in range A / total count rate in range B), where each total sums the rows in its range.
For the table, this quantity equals 0.00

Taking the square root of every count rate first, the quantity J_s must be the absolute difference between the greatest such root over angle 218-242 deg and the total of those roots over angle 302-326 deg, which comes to 24.5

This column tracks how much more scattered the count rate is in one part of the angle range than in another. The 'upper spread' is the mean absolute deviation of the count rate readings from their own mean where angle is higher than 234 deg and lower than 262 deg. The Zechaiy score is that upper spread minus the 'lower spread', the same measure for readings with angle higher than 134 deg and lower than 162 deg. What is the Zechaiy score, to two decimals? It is 0.19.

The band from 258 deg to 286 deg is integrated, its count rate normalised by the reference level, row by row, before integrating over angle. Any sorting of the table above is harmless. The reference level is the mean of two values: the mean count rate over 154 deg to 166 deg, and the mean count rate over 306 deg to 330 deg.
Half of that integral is 14.3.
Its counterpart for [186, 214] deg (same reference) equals 14.5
